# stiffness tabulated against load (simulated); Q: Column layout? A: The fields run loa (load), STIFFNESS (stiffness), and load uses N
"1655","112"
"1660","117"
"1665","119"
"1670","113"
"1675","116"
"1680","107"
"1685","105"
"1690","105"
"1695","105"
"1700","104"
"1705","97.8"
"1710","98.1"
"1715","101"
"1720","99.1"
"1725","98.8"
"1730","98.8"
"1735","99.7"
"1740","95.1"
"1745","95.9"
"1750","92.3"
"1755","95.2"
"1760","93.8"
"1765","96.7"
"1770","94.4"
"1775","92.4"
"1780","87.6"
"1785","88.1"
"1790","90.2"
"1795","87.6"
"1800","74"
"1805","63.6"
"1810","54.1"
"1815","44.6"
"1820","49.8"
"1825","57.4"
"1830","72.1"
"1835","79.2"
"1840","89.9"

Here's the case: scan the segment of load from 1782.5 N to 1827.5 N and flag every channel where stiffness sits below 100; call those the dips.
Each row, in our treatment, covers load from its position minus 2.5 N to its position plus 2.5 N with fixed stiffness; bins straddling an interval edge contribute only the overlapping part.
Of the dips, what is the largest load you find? 1825 N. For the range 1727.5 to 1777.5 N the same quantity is 1775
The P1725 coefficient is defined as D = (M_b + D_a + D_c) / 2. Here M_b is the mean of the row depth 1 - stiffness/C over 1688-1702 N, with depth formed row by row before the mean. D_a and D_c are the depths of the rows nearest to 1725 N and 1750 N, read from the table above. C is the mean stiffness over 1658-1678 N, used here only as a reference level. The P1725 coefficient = 0.23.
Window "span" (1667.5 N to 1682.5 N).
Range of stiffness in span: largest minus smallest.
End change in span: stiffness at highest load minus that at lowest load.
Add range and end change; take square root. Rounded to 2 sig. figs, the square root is 1.7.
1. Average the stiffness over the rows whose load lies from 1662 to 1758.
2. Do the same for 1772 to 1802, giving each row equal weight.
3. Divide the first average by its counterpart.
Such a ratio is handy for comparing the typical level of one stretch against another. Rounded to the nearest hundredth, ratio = 1.18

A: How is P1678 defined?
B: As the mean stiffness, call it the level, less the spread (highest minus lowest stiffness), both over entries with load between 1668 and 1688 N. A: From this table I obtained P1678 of 99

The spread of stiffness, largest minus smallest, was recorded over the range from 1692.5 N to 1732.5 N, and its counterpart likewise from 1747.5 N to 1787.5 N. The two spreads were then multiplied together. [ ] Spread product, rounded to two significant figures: 66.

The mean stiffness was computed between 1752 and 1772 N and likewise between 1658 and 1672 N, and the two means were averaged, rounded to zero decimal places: 106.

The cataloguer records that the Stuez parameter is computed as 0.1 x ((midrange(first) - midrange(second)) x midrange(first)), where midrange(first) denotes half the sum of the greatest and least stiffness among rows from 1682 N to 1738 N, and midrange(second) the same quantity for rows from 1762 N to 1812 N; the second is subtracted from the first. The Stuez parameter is 264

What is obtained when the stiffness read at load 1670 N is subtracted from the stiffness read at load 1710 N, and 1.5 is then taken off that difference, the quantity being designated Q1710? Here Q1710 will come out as -16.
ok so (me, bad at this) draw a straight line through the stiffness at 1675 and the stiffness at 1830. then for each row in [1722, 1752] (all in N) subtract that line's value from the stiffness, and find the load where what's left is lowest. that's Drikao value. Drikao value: 1725 N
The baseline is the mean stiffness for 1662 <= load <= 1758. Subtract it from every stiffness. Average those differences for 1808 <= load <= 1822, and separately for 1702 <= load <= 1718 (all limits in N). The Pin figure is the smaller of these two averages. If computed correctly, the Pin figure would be -53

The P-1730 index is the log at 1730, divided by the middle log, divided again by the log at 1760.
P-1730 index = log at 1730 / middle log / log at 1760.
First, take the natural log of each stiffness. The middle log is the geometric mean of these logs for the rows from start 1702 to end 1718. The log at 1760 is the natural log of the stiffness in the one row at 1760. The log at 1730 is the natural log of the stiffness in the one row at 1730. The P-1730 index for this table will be 0.220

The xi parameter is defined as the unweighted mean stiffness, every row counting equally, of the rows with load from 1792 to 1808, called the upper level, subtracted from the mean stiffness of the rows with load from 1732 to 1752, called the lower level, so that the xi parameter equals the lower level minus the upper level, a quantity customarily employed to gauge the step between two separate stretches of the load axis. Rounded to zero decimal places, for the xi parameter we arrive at 21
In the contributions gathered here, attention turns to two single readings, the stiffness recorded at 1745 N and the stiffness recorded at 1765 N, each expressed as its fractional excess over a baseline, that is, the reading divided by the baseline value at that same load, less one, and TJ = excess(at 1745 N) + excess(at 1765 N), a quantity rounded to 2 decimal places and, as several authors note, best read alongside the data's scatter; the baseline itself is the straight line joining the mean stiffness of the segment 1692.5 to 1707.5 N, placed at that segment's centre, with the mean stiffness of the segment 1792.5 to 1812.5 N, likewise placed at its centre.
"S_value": 0.27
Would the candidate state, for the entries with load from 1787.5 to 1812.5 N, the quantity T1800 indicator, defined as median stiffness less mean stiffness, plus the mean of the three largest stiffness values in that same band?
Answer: 84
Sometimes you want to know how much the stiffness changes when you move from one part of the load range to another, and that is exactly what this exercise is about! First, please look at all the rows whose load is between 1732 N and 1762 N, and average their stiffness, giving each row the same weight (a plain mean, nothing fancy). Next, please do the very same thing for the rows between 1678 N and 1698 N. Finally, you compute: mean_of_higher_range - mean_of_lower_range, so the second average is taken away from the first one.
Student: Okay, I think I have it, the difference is -10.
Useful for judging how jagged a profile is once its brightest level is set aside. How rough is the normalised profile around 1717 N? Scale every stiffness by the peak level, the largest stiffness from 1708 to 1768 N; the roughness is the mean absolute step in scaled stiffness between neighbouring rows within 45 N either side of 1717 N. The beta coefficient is 0.022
